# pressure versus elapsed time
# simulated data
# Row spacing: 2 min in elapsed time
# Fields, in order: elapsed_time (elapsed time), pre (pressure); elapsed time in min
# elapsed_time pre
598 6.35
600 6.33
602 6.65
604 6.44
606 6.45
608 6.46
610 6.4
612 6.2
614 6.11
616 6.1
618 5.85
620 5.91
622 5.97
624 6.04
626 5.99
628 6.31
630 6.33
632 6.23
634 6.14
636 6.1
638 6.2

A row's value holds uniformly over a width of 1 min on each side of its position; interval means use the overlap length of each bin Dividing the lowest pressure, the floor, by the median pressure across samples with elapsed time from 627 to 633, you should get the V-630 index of 0.987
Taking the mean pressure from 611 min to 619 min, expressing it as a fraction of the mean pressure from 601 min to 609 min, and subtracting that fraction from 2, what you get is 1.07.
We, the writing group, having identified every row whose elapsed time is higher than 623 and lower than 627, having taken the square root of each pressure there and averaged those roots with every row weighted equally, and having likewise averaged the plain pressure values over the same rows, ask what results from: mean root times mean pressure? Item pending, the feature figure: 14.8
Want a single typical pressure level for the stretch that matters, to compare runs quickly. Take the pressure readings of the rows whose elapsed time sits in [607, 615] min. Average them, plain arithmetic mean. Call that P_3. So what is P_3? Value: 6.29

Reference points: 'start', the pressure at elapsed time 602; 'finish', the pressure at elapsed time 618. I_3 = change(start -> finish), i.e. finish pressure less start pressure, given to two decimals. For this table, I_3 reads -0.80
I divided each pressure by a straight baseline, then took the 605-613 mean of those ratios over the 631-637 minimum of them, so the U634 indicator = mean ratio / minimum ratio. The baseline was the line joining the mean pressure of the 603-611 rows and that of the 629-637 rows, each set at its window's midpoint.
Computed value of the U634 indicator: 1.01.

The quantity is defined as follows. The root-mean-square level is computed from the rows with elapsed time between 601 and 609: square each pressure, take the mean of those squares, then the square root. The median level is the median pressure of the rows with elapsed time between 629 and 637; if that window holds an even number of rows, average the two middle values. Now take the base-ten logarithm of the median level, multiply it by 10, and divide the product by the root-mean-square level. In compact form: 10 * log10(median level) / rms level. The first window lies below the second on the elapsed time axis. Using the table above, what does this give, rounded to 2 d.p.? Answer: 1.22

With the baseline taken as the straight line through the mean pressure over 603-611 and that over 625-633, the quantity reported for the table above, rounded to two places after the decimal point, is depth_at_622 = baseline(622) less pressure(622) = 0.32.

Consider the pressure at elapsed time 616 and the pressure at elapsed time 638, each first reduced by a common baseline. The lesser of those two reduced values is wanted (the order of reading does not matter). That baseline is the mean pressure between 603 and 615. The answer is -0.24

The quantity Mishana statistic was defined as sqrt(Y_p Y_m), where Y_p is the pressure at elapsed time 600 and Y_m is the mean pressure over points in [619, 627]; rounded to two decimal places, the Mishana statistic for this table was 6.15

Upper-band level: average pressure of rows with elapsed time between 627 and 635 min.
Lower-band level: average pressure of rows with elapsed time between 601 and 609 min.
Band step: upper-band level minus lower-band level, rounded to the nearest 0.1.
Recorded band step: -0.2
